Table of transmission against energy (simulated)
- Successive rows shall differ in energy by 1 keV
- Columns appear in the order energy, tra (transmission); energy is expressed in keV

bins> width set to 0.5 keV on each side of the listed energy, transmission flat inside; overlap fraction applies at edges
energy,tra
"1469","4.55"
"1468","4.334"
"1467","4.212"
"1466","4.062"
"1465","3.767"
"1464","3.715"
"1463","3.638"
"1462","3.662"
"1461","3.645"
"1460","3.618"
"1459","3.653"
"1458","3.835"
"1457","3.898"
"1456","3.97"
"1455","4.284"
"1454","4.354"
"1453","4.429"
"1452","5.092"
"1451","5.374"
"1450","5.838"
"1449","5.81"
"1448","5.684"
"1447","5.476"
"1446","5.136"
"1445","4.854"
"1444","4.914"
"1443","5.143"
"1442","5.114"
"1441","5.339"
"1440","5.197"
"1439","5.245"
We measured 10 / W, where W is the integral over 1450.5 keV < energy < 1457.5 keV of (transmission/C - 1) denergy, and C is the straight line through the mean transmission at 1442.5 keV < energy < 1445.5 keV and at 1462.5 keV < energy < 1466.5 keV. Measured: 79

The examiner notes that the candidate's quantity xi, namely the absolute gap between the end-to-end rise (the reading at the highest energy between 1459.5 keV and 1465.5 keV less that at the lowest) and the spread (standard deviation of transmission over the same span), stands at 0.1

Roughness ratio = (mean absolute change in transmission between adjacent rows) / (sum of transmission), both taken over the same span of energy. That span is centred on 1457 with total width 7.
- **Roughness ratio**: 0.0044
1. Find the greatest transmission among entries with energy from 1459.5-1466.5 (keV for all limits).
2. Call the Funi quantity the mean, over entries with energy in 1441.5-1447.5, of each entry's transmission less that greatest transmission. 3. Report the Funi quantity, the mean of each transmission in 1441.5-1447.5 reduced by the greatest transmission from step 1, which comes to 1.0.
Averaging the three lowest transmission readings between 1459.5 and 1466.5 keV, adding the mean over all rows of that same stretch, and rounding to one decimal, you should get 7.4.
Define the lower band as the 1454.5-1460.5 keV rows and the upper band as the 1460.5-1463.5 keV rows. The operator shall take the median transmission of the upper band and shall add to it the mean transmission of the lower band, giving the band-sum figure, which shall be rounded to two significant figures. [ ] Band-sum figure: 7.5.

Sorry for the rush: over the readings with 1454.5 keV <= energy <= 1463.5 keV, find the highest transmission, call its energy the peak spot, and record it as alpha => 1455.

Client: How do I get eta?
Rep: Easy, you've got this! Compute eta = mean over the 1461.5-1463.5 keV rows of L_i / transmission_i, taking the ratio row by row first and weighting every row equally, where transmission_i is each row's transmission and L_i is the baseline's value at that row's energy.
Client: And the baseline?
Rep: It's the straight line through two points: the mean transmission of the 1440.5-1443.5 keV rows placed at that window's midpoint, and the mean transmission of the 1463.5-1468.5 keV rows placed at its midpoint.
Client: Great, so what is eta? 1.15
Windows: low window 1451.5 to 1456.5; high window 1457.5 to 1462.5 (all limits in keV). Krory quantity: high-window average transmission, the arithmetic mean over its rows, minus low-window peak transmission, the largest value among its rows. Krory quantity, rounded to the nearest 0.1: -1.4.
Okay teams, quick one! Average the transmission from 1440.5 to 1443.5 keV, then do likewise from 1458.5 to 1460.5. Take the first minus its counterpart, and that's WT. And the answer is 1.6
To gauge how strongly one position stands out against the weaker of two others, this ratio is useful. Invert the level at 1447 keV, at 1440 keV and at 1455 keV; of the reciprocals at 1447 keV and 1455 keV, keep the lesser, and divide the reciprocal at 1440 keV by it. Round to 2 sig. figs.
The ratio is 1.1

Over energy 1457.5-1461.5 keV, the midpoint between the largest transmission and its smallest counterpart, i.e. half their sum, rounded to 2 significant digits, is 3.7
